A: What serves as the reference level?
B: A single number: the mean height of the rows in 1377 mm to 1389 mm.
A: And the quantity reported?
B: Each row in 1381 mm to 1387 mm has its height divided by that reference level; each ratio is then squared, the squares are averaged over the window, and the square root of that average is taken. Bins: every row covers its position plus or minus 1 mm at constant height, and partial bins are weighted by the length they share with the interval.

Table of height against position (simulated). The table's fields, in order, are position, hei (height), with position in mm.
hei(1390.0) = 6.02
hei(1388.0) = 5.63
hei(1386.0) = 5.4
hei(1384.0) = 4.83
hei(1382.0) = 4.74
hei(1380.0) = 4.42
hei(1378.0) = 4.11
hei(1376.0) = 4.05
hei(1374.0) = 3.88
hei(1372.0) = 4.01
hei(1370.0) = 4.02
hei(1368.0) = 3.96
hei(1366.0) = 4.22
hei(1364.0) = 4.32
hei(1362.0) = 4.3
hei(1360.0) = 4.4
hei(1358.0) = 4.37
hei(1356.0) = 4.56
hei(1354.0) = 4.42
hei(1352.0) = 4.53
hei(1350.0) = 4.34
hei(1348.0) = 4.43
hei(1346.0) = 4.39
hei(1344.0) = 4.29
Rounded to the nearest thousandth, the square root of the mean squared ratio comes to 1.030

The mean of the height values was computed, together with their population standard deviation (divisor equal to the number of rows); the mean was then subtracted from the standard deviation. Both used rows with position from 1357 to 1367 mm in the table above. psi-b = -4.3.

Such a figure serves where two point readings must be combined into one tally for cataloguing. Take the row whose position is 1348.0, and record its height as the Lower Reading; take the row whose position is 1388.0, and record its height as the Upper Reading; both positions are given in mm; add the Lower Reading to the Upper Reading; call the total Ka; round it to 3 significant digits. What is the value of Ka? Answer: 10.1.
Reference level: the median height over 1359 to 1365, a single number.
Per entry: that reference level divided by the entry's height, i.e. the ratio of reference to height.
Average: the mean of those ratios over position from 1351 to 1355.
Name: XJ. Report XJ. 0.97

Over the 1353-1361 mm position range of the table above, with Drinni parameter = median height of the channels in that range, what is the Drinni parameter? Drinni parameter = 4.4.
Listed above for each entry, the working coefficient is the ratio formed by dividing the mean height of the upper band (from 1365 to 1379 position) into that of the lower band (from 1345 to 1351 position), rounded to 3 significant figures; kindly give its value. 1.09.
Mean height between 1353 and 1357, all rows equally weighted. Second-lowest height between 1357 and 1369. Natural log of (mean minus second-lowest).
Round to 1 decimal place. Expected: -1.3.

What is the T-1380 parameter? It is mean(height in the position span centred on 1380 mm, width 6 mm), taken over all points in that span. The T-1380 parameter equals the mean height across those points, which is 4.42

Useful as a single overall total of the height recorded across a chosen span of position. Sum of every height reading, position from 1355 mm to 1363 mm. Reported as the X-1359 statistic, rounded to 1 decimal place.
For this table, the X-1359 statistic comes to 17.6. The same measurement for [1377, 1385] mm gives 18.1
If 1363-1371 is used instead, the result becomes 16.5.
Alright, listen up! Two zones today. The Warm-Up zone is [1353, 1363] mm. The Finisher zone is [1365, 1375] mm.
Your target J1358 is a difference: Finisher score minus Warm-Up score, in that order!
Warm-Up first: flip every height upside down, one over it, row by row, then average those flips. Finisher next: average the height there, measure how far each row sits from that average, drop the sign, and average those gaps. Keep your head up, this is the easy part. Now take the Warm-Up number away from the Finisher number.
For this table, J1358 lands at -0.15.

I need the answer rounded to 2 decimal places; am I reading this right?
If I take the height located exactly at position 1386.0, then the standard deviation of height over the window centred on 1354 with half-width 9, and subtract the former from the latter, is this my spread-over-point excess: -5.32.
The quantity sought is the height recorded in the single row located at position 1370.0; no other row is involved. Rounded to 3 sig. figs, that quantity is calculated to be 4.02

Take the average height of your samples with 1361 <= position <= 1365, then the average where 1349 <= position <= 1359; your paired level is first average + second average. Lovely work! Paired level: 8.75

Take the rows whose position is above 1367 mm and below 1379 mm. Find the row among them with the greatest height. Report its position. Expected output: 1378.0 mm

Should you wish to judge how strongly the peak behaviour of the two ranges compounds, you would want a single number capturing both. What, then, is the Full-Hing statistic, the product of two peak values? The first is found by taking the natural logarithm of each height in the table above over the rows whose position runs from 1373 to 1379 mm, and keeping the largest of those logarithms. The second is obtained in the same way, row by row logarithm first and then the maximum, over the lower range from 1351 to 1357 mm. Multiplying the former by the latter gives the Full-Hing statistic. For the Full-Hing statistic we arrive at 2.14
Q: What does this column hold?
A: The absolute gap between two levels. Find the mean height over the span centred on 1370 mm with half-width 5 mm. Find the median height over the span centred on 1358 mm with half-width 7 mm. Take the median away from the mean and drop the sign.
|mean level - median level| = 0.38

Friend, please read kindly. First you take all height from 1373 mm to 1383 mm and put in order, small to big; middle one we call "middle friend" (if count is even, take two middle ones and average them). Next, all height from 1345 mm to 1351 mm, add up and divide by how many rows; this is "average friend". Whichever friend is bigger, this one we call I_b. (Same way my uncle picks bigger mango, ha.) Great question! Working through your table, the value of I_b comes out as 4.39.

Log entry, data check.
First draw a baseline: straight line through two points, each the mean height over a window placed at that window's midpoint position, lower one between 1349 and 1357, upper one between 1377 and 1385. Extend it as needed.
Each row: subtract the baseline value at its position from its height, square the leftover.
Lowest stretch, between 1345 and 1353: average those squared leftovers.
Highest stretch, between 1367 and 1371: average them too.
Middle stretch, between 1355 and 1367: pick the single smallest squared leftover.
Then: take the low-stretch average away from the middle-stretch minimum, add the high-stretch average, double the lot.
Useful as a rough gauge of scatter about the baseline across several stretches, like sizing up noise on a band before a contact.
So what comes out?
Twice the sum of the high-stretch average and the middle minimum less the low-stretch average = 0.52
